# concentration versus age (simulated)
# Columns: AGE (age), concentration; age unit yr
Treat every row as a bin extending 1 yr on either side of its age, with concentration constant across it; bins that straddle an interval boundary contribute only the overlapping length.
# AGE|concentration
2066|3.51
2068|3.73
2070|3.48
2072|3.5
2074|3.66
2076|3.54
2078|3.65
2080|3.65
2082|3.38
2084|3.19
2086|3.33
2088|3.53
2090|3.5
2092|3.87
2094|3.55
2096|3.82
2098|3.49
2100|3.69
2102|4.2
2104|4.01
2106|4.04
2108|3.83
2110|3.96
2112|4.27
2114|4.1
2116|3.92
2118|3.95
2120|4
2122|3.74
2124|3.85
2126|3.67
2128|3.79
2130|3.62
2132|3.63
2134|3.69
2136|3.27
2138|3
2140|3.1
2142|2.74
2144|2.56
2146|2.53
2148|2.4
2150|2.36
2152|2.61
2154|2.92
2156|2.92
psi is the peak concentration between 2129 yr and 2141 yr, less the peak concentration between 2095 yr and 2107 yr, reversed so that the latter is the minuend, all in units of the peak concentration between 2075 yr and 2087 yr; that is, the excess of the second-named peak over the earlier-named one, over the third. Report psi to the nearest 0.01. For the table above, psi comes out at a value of 0.14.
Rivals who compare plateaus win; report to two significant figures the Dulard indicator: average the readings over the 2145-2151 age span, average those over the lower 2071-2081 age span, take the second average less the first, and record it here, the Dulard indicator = 1.2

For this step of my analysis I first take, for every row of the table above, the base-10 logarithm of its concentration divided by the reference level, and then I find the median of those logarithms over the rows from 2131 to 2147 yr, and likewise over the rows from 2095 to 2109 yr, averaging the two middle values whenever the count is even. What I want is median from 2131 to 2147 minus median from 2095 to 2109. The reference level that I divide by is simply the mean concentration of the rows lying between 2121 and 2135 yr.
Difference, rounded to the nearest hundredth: -0.10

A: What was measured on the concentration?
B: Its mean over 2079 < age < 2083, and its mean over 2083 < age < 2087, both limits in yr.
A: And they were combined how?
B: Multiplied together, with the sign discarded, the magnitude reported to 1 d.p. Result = 11.5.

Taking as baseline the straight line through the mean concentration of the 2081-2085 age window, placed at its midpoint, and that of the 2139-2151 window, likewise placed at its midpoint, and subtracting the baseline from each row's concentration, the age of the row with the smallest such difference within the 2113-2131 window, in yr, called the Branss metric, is 2130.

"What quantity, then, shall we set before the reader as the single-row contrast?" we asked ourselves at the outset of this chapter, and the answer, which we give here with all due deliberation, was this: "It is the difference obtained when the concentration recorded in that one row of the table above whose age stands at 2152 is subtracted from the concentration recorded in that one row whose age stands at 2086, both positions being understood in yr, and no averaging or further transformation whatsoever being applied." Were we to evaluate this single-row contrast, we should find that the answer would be 0.7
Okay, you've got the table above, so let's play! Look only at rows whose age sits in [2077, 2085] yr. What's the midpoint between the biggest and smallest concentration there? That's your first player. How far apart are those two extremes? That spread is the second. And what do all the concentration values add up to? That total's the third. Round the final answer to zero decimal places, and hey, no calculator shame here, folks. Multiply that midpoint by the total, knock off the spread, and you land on 47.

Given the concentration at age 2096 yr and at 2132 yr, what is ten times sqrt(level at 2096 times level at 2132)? 37.2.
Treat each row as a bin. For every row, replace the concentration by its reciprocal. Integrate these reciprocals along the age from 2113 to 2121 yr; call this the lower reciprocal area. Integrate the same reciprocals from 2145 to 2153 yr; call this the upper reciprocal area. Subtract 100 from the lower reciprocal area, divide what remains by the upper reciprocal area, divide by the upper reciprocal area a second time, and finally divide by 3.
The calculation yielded -3.1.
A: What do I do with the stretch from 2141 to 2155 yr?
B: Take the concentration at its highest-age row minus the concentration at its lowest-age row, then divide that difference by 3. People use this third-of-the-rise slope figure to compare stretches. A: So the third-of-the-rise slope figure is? 0.06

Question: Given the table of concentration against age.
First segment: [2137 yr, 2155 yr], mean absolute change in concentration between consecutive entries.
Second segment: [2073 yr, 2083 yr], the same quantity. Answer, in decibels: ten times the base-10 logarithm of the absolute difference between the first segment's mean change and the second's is -13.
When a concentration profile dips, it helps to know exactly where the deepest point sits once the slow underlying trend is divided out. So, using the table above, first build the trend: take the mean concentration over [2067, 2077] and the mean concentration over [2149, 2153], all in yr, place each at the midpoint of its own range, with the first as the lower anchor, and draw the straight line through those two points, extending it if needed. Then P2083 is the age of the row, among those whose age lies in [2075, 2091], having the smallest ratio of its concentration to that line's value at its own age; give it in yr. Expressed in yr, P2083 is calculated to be 2084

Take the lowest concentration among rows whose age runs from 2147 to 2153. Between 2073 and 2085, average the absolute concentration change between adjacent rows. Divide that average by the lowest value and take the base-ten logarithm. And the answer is -1.23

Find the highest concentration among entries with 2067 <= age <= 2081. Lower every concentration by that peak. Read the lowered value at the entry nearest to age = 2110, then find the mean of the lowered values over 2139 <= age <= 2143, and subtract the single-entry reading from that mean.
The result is -1.04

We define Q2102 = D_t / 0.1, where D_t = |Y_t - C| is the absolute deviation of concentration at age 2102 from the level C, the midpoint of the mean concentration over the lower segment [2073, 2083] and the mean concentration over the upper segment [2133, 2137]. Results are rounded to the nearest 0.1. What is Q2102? 6.7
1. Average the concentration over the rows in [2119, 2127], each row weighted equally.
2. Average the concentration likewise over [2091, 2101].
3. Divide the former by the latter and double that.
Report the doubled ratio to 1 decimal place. 2.1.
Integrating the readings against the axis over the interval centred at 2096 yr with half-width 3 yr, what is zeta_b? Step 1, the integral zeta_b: 21.7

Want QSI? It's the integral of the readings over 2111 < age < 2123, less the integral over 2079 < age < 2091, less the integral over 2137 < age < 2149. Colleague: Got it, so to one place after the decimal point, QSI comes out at -25.9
